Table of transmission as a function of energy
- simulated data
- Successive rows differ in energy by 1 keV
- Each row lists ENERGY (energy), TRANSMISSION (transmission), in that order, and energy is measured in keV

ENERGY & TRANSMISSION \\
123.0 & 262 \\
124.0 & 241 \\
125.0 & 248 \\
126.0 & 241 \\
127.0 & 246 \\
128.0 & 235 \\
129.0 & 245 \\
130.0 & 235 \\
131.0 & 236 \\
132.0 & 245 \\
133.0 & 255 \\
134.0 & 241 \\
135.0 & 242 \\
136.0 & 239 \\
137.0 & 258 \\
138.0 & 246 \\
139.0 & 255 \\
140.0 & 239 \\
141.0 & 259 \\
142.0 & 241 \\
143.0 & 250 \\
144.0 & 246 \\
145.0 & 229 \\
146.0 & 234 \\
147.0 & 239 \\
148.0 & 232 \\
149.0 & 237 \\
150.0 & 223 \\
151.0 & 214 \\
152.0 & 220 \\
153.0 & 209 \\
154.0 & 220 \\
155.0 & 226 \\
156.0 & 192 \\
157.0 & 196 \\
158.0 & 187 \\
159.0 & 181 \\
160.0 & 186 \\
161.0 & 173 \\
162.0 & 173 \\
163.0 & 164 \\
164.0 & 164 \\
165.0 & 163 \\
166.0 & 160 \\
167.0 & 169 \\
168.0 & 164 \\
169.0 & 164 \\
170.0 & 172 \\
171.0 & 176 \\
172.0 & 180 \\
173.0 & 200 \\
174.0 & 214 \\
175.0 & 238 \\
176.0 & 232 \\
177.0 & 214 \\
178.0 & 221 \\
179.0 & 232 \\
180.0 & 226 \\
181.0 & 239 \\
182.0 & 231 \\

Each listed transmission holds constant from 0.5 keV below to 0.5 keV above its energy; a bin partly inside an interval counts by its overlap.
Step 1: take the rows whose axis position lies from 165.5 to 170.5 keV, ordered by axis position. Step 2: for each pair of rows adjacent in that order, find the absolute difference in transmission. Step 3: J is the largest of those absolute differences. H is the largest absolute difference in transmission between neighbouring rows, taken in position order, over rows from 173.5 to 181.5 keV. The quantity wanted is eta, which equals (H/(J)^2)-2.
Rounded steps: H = 24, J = 9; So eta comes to -1.70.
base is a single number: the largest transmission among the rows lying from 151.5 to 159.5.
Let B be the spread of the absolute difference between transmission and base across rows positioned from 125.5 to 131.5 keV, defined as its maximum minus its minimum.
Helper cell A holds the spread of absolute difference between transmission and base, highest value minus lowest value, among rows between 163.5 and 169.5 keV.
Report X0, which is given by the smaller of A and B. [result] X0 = 9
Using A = 9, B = 11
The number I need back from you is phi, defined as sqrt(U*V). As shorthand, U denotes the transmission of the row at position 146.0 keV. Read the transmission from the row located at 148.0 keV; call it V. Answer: 233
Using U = 234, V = 232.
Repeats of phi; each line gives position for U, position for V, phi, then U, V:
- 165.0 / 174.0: 187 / 163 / 214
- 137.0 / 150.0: 240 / 258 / 223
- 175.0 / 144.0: 242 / 238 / 246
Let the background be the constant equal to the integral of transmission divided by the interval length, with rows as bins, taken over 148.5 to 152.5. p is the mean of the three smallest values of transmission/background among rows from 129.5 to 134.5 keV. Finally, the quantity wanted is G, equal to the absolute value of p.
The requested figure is 1.06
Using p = 1.06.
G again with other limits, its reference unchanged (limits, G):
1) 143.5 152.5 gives 0.98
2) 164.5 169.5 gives 0.73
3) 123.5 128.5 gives 1.07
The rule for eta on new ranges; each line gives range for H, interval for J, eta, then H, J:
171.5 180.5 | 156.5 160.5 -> -1.70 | 24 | 9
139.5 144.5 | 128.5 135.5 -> -1.90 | 20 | 14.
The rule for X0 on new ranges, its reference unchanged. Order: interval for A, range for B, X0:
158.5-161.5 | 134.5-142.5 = 13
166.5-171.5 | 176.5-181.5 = 12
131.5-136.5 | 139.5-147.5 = 16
